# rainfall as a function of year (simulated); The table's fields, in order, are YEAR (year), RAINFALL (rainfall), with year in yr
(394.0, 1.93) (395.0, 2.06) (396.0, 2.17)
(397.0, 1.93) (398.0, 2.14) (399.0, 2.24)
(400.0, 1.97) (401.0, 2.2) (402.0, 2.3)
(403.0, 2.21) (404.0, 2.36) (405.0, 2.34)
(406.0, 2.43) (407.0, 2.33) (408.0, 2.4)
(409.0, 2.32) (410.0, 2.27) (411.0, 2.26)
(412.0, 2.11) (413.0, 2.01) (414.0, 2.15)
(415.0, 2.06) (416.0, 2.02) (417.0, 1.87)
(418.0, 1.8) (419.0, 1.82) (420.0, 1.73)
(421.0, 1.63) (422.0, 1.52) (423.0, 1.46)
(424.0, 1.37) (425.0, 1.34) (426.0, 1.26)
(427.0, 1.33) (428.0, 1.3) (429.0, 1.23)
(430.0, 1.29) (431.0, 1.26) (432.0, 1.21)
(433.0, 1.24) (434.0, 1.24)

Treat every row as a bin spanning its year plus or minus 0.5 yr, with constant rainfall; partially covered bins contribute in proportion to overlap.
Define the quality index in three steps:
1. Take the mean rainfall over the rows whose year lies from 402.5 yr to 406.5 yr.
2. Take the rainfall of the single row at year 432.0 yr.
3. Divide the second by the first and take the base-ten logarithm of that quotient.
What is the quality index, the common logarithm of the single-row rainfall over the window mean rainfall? -0.29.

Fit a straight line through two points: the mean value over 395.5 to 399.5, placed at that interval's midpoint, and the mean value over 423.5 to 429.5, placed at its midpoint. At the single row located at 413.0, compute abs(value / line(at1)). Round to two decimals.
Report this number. 1.19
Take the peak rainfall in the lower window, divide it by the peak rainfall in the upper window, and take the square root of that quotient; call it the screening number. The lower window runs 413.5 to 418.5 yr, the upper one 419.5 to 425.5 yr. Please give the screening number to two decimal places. 1.11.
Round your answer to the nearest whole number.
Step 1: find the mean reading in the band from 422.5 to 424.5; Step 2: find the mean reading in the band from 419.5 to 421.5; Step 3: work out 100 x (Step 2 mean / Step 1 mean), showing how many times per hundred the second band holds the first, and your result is 119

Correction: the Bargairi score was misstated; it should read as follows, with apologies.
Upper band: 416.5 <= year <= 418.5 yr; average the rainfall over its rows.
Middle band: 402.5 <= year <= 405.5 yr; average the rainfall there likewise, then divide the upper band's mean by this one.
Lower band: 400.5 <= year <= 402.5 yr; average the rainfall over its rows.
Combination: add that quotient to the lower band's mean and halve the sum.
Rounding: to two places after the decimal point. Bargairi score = 1.52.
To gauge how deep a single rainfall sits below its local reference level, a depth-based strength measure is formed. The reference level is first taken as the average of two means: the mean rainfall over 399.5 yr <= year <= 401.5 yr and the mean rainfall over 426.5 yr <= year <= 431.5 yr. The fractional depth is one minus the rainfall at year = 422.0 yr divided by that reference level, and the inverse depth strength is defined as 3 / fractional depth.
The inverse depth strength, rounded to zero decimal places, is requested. 31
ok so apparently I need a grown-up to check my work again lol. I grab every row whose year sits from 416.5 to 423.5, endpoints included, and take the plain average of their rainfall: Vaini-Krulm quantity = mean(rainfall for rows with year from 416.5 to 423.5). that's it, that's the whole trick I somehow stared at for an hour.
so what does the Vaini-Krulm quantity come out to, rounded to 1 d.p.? 1.7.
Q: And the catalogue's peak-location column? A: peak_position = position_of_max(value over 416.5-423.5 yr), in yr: 417.0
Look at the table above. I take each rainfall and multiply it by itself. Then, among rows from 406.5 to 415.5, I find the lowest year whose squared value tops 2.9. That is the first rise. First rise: 407.0 yr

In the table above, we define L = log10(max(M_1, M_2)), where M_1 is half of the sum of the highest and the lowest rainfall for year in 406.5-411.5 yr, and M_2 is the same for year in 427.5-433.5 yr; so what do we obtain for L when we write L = 0.367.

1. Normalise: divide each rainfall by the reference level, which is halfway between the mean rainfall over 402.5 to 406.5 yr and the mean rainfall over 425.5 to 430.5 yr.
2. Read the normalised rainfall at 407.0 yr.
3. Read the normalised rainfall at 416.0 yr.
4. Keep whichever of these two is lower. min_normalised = 1.1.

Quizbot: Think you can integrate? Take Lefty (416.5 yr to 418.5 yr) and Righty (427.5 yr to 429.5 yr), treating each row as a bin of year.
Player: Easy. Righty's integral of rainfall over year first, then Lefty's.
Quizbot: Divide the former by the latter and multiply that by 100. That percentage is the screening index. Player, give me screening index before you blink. 69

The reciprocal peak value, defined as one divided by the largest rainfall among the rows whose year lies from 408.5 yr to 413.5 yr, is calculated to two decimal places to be 0.43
